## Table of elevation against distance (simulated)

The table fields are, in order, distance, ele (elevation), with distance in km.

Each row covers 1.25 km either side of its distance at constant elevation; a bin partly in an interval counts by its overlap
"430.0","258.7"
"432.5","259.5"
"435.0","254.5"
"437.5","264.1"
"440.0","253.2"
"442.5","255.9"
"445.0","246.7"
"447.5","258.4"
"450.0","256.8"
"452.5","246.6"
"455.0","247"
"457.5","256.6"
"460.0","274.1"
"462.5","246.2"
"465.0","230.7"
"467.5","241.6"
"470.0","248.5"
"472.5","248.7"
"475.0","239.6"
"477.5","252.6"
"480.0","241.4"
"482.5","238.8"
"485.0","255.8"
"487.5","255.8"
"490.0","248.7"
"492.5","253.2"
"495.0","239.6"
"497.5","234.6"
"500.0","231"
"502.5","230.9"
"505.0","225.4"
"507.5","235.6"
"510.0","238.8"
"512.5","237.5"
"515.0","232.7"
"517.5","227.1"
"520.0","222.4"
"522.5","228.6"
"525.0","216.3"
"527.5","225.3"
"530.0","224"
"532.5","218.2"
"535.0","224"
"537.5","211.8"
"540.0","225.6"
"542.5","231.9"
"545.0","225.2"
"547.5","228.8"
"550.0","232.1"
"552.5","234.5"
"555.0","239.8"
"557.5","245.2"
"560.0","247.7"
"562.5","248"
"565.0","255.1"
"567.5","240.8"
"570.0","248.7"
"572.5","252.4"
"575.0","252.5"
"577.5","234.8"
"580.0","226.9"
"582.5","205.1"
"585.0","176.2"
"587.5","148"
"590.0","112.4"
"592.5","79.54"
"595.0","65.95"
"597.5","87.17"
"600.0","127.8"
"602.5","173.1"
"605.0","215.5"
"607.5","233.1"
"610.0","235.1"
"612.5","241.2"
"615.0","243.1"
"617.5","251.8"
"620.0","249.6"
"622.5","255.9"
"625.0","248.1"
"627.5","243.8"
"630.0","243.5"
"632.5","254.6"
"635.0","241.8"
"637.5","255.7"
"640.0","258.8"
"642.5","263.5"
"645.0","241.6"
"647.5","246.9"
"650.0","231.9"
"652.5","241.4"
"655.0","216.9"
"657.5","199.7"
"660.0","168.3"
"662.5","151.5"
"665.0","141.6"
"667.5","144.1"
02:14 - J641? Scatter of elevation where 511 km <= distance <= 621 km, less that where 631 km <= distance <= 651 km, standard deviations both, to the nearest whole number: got 38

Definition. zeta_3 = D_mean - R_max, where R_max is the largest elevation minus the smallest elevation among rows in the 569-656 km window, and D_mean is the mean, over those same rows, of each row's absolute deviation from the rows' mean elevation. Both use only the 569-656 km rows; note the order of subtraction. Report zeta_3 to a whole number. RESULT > -154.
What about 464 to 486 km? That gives -19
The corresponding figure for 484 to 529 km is -31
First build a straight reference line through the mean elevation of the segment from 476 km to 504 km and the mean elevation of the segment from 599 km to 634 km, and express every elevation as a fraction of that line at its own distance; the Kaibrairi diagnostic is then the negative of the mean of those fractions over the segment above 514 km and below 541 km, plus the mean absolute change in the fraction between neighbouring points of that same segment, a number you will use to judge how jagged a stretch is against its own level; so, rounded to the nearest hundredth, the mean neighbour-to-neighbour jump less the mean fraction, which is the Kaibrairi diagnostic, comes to -0.90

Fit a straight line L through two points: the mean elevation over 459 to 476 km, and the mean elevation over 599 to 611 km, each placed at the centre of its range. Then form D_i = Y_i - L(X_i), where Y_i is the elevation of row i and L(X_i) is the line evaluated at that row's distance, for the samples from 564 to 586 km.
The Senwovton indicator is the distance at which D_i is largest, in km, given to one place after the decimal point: 575.0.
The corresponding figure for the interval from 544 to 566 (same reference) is 565.0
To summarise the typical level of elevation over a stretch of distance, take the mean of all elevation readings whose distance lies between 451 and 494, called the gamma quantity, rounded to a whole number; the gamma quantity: 249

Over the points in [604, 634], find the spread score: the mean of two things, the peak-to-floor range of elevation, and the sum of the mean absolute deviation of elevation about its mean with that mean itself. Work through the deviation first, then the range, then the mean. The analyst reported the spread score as 146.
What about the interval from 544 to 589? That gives 178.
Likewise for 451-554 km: 155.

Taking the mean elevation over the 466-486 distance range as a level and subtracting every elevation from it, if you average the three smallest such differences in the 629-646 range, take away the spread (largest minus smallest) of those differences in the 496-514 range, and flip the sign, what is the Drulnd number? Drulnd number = 27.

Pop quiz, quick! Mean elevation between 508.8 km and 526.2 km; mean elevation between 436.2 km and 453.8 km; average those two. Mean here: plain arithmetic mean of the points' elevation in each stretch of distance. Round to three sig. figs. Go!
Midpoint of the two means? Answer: 242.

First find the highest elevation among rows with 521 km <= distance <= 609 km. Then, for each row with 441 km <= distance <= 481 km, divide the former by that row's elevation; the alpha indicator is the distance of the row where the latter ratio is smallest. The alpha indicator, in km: 460.0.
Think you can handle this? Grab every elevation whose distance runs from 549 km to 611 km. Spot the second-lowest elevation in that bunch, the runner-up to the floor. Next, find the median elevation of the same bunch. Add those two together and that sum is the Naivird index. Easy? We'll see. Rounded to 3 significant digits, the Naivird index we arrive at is 313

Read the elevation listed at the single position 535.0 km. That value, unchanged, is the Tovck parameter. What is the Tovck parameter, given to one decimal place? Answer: 224.0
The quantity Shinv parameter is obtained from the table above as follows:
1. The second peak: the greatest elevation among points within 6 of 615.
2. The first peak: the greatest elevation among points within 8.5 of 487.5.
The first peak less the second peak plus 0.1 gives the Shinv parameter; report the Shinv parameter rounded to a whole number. 4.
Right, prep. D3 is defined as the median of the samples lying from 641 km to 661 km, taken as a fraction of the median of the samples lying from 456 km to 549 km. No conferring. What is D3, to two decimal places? 1.01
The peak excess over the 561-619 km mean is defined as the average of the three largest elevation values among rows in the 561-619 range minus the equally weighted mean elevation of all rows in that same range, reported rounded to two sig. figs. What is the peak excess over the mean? 55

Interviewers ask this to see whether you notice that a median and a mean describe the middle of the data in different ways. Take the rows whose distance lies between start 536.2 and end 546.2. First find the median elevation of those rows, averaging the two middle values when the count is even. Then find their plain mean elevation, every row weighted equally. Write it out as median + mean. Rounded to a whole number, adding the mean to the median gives 449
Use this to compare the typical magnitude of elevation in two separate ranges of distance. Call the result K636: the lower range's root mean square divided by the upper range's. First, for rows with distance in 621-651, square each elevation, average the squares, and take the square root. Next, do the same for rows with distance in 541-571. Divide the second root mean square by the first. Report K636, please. 0.96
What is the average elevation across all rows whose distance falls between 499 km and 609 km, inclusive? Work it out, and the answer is 212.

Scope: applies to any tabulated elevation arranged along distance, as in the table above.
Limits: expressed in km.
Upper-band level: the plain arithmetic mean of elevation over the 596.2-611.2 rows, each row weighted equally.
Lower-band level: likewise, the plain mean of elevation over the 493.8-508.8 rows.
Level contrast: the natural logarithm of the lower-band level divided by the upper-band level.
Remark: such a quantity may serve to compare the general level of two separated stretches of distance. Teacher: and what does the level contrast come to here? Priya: 0.27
